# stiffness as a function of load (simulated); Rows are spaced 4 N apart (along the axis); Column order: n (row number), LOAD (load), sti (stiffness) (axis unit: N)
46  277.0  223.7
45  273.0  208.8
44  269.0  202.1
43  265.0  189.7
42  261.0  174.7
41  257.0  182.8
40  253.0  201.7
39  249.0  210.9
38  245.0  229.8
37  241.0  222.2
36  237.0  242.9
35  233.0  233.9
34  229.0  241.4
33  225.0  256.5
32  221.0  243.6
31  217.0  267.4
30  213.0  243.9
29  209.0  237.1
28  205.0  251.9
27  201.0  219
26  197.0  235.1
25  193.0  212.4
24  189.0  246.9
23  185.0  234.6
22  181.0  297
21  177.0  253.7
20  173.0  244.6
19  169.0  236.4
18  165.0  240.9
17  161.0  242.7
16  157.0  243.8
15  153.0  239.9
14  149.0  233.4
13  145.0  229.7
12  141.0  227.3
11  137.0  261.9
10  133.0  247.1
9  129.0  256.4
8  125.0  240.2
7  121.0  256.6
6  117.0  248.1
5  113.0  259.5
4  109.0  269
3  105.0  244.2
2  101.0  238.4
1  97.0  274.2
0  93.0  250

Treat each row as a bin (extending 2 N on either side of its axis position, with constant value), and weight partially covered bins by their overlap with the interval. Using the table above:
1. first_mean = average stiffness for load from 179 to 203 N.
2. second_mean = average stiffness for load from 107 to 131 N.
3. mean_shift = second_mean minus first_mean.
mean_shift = 14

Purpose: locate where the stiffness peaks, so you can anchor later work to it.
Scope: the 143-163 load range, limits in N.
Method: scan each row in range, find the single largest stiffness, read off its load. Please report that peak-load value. 157.0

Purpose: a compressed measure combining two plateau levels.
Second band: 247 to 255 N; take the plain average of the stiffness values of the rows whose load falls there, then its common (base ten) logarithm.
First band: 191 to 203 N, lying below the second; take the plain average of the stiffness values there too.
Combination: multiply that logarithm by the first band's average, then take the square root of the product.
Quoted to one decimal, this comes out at 22.7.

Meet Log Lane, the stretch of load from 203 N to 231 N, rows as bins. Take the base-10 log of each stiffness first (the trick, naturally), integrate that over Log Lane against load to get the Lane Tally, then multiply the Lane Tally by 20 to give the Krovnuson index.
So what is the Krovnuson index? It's 1342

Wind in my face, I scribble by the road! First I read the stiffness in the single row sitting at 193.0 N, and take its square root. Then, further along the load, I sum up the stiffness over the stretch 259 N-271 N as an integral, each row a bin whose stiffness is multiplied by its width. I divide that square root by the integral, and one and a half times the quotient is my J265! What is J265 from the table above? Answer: 0.0096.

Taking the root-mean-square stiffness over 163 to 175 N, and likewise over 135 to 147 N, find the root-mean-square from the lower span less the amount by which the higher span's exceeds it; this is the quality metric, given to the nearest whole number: 240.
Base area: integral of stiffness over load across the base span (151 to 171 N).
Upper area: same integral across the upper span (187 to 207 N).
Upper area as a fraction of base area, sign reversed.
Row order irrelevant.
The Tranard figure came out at -1.0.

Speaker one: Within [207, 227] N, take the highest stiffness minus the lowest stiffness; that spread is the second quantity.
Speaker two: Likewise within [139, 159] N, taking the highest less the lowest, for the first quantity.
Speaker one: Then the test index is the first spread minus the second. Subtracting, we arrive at -14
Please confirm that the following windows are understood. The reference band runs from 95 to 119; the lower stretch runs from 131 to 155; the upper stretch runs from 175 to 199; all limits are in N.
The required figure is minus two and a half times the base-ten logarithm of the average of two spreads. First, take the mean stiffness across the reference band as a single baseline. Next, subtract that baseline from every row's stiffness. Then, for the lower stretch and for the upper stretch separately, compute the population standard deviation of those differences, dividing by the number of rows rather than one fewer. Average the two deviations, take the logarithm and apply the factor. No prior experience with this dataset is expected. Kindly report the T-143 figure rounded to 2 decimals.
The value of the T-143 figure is -3.19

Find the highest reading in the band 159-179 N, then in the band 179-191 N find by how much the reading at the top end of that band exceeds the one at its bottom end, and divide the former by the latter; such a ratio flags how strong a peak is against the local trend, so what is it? -5.1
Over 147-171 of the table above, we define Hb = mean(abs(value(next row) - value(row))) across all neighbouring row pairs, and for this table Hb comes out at 4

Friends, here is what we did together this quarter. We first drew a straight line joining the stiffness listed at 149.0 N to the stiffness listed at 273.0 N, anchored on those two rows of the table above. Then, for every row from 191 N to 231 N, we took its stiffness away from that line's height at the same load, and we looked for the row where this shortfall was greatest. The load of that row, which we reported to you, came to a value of 193.0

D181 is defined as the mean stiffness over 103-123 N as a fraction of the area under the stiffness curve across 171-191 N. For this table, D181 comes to 0.050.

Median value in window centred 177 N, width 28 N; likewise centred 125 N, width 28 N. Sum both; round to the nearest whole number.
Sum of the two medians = 501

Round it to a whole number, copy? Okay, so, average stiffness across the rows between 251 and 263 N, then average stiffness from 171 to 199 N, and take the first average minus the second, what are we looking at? -60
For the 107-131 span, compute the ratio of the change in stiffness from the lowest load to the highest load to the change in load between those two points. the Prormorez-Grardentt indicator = -0.6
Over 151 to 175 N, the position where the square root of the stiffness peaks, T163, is 173.0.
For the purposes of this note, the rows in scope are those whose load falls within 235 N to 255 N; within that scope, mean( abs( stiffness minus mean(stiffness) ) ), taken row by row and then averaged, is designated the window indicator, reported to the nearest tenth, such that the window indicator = 12.2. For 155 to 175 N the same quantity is 2.4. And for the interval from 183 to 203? 11.1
